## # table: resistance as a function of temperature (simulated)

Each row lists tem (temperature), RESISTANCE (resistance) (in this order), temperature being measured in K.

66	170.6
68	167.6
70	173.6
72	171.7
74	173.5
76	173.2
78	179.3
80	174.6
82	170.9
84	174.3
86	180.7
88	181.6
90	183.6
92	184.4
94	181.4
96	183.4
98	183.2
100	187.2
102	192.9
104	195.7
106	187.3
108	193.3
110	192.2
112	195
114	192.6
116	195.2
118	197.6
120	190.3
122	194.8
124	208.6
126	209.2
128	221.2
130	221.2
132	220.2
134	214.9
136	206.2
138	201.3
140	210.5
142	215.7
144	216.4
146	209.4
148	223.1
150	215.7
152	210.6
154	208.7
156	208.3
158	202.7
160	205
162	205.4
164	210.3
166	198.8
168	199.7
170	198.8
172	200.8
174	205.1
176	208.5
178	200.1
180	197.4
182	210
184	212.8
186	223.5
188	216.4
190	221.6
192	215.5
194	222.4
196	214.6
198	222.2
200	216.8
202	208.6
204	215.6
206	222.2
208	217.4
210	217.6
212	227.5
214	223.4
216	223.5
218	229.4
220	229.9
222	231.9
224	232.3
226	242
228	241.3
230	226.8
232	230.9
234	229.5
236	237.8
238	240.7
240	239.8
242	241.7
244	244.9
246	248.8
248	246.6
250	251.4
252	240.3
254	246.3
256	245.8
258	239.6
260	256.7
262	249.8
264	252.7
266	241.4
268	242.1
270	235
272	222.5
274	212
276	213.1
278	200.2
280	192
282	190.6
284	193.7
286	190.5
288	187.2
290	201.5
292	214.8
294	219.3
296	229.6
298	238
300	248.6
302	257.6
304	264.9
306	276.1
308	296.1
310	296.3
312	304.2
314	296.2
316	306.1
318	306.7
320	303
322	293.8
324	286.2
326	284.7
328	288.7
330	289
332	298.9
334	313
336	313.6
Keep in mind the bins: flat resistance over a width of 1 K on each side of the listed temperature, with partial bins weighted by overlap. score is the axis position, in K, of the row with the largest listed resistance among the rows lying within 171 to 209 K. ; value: 186 K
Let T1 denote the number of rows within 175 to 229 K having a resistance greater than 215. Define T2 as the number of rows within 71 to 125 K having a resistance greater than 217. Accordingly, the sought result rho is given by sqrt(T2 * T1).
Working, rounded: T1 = 20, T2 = 0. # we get 0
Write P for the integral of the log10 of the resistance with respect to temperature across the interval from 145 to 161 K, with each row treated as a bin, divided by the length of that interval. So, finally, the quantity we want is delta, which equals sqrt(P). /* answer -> 1.52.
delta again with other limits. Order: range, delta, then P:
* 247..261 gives 1.55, 2.39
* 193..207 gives 1.53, 2.34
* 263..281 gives 1.53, 2.35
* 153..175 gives 1.52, 2.31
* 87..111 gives 1.51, 2.27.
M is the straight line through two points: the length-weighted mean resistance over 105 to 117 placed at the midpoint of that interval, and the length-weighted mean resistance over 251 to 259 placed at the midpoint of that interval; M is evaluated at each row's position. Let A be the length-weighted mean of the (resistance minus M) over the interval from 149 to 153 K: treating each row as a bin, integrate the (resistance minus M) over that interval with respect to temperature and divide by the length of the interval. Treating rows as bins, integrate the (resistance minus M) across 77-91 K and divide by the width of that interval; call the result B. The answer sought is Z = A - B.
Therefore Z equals 12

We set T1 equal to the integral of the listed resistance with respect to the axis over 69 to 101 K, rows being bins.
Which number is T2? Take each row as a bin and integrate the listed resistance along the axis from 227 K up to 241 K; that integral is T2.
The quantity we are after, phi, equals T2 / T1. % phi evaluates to 0.58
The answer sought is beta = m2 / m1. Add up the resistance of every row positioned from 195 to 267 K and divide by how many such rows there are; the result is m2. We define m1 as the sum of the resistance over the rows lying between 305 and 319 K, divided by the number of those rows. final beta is 0.79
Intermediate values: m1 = 297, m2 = 234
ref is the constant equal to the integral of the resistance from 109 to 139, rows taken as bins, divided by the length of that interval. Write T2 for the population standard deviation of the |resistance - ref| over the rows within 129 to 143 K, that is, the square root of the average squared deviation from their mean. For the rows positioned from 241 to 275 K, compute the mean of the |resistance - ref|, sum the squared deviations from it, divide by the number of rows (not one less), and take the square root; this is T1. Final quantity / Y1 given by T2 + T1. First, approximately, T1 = 10.6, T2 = 5.6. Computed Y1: 16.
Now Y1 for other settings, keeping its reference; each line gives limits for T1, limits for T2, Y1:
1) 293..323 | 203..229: 37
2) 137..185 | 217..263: 12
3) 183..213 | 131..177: 10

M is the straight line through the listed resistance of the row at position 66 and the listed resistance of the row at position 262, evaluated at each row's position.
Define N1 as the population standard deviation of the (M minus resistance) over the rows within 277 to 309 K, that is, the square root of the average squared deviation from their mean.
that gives 30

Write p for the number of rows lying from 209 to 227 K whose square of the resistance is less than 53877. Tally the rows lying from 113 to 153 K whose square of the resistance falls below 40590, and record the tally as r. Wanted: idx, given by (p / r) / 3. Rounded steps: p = 7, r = 6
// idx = 0.39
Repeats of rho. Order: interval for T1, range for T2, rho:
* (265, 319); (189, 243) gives 19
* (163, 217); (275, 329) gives 16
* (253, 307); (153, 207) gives 9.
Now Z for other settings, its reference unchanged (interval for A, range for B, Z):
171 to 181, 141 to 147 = -23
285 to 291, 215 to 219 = -58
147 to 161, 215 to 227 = 3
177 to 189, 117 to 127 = -11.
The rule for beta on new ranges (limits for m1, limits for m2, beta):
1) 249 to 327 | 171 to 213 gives 0.87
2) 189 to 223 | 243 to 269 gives 1.12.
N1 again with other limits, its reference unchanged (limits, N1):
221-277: 13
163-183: 5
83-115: 3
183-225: 5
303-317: 13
